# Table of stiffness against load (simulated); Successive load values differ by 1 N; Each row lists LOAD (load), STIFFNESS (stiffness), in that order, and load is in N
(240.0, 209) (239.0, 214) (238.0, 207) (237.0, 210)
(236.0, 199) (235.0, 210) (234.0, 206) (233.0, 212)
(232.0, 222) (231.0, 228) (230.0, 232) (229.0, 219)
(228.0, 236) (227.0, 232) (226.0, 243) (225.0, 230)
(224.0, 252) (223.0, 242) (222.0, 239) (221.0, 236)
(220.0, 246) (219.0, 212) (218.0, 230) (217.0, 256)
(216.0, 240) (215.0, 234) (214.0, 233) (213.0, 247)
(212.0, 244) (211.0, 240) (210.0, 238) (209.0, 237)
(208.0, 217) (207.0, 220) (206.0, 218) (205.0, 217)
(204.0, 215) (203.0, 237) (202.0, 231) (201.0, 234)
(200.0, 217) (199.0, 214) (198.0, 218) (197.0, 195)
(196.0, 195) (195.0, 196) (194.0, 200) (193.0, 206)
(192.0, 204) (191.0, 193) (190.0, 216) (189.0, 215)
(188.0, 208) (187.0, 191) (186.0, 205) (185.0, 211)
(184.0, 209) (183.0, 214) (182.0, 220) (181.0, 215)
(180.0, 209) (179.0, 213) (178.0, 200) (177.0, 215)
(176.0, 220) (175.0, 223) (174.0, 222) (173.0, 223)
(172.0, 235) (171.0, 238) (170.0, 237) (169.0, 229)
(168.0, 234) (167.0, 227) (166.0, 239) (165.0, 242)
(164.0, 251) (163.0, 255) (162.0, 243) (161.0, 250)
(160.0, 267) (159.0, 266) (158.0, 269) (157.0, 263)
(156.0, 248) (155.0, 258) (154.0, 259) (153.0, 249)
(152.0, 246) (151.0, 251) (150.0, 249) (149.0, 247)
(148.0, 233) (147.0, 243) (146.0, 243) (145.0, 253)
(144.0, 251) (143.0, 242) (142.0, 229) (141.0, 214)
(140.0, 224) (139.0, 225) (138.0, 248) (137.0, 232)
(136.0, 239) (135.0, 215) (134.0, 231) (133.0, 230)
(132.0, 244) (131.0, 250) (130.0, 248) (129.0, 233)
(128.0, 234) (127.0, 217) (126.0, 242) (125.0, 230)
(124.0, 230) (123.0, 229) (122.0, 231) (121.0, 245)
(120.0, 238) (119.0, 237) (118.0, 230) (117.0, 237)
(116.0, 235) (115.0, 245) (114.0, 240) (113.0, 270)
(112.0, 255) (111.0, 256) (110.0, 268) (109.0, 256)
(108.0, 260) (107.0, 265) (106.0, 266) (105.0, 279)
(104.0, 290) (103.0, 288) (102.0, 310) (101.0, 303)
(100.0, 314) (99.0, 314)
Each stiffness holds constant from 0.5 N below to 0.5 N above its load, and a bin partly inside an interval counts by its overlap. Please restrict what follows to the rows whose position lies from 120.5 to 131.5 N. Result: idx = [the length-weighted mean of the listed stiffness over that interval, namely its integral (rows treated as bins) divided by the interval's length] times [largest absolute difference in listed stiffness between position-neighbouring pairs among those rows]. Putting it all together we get 5884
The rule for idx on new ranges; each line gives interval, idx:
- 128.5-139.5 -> 5662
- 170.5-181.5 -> 3290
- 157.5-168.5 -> 4239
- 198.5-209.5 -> 4914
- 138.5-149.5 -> 3551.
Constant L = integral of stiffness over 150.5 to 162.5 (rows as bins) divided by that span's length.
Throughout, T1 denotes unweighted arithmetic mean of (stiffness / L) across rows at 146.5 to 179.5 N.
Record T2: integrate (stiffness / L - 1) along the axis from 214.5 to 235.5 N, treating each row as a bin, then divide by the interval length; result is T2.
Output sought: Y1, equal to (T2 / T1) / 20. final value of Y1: -0.005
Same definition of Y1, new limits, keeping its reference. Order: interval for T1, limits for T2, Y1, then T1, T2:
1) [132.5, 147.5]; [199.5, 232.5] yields -0.005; 0.92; -0.09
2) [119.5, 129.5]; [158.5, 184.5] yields -0.005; 0.91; -0.10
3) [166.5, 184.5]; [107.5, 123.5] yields -0.002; 0.87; -0.04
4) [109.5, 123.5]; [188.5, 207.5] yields -0.009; 0.95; -0.17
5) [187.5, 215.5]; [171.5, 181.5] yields -0.009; 0.86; -0.15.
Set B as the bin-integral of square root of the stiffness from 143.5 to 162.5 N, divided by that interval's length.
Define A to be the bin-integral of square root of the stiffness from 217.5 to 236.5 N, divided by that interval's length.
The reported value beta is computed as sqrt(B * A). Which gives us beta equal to 15.5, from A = 15.1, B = 15.9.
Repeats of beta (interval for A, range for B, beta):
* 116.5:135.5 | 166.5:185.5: 15.1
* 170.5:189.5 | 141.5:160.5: 15.2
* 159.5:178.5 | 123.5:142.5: 15.3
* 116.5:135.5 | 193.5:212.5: 15.1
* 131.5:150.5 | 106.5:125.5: 15.5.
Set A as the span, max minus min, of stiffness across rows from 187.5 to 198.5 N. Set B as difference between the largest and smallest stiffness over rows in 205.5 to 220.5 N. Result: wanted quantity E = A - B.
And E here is -19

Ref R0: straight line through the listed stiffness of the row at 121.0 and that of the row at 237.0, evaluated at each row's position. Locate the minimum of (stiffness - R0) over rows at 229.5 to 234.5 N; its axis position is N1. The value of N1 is 234.0 N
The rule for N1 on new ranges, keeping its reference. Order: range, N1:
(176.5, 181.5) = 178.0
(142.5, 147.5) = 143.0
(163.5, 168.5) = 167.0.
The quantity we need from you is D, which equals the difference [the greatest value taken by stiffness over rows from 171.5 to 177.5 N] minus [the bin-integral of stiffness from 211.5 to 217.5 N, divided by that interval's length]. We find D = -7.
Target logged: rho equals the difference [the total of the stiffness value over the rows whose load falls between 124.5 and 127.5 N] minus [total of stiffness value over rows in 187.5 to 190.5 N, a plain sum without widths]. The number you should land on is 50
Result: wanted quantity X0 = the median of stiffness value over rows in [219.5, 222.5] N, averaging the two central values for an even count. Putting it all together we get 239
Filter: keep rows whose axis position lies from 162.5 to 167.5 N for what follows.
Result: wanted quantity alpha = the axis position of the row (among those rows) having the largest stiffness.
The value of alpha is 163.0 N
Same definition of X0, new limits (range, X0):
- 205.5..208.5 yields 218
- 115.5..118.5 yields 235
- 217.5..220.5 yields 230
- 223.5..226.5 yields 243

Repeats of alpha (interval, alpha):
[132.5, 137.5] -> 136.0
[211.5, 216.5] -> 213.0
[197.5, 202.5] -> 201.0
